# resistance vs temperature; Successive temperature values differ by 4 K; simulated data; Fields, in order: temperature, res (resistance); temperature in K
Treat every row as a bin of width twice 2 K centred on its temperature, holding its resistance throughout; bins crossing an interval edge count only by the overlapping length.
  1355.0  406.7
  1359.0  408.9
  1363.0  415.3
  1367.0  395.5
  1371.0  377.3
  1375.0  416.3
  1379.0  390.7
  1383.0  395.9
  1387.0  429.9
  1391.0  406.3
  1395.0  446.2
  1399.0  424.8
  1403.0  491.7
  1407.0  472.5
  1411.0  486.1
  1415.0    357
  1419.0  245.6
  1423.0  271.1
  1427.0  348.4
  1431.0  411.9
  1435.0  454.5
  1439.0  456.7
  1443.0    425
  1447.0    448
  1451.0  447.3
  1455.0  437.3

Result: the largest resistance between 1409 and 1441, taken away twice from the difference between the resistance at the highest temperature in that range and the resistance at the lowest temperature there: -1002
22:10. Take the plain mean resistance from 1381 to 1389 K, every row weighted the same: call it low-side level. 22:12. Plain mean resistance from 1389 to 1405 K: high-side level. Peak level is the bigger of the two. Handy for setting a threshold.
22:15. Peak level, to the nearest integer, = 442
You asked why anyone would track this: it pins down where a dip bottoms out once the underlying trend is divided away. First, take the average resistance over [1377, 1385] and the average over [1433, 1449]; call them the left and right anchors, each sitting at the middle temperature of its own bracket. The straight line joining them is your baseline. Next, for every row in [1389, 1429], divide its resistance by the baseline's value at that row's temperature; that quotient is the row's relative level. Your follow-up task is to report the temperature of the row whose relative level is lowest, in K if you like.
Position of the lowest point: 1419.0 K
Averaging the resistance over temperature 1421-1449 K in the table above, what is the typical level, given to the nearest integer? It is 402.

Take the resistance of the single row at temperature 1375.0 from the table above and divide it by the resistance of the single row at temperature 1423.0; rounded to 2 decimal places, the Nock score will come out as 1.54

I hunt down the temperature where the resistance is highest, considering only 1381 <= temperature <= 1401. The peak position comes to 1395.0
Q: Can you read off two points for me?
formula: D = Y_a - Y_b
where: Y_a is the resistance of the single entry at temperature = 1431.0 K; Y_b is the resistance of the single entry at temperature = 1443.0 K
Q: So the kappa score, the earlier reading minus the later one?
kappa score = -13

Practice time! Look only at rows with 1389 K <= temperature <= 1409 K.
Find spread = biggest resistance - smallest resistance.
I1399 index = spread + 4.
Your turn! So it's 89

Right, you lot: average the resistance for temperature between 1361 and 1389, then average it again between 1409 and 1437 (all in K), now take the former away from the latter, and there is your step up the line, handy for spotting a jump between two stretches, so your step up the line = -35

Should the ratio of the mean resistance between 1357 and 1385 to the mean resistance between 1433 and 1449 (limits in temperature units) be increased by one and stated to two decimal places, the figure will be 1.90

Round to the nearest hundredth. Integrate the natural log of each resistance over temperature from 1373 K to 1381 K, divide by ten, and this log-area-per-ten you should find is 4.80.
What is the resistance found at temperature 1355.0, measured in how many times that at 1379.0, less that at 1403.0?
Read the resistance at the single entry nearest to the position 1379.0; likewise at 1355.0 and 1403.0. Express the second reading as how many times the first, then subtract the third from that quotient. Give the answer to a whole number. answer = -491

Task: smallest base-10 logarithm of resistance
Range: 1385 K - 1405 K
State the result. 2.61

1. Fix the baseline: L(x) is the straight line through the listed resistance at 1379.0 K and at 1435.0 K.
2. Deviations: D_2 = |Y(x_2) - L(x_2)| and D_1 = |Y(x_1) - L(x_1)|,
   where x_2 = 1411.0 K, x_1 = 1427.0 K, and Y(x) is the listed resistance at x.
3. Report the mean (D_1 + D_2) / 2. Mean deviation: 78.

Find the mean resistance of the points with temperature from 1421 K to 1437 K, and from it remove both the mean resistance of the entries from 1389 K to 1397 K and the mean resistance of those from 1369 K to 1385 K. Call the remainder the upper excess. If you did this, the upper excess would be -450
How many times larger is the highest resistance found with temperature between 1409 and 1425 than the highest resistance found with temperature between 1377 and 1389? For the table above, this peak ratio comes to 1.13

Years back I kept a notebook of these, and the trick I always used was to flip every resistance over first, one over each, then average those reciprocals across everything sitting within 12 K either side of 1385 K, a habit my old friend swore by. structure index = 0.0024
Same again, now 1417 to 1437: 0.0031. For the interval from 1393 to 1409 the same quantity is 0.0022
